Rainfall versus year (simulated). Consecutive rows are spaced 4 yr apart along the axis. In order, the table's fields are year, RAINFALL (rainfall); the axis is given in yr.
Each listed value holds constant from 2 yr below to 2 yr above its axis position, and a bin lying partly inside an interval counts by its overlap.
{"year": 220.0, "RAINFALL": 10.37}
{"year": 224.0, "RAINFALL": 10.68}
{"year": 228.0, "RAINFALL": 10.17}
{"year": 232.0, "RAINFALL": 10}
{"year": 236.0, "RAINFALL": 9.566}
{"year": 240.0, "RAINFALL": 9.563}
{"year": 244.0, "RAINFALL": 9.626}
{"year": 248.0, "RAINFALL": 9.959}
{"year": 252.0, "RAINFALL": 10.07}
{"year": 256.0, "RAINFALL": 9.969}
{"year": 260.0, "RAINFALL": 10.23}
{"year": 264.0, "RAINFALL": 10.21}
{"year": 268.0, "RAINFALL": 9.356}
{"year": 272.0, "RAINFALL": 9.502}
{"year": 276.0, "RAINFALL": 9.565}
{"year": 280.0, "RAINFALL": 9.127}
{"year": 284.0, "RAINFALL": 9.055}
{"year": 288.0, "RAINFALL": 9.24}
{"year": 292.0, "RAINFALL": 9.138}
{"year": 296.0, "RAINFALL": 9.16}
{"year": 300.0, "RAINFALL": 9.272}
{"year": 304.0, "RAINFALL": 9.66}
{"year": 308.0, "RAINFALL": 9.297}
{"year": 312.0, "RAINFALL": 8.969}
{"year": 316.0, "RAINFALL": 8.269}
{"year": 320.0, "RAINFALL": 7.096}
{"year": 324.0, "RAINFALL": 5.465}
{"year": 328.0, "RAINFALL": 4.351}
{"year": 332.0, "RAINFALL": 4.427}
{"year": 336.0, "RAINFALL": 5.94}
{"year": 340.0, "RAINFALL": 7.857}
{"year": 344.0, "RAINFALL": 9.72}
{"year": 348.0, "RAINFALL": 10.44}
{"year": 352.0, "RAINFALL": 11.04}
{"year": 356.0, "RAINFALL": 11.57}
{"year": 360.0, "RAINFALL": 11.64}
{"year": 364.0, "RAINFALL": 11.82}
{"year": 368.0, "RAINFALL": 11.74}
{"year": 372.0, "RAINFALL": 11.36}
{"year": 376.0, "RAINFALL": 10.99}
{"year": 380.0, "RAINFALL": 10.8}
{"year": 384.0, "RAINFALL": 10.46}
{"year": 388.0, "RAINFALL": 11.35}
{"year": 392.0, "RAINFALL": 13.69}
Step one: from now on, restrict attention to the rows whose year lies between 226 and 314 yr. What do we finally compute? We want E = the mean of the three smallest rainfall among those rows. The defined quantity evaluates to 9.05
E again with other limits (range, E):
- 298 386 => 4.75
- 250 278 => 9.47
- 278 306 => 9.11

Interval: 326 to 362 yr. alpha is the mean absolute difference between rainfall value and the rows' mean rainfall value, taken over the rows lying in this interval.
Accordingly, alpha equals 2.59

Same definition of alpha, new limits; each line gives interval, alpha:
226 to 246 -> 0.24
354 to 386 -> 0.41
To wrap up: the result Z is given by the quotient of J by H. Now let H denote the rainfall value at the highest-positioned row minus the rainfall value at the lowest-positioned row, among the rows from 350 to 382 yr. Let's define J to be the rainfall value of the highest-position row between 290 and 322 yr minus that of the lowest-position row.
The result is 9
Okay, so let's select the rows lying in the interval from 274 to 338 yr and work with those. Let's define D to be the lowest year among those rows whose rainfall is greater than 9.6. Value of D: 304.0 yr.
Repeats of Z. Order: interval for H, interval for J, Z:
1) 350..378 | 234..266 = -13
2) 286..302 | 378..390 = 17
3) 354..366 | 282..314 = 0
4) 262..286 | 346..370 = -1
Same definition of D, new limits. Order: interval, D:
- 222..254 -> 224.0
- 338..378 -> 344.0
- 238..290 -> 244.0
